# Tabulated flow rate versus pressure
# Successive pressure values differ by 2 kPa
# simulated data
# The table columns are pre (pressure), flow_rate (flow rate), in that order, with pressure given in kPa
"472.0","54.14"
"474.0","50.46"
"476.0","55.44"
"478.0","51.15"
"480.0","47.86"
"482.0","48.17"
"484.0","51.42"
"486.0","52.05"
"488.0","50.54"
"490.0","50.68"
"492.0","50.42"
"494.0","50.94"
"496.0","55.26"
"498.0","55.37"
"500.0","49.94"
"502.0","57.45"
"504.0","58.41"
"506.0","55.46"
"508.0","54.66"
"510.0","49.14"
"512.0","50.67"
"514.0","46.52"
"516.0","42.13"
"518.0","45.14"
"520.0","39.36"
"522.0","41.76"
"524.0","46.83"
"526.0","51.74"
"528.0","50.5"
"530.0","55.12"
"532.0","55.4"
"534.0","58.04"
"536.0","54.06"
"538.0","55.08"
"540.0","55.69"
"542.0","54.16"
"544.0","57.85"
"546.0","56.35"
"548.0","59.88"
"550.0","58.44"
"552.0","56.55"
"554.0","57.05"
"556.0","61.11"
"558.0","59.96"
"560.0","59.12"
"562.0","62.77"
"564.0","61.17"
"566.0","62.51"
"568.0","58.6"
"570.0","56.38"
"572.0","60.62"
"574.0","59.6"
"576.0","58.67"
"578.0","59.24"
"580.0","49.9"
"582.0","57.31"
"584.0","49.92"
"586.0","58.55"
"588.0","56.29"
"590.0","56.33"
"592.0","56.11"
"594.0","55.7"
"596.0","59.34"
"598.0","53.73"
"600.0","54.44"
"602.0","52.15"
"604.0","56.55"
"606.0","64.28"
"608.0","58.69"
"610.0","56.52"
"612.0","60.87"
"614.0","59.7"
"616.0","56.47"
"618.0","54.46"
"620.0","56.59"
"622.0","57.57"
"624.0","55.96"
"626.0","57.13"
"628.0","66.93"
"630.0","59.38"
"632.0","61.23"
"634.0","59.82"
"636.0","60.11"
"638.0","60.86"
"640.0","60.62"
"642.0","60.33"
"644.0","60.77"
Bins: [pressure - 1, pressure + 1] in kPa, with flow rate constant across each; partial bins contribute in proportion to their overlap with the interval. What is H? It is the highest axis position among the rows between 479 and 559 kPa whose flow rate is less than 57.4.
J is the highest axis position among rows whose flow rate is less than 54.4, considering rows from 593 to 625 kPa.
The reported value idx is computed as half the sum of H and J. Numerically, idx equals 578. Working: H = 554.0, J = 602.0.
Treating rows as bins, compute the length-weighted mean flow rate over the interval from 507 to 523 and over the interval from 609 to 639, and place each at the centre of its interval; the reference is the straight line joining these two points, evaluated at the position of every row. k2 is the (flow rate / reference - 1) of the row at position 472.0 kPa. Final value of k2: 0.32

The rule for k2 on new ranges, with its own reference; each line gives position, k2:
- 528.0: 0.06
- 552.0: 0.12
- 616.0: -0.03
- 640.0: 0.00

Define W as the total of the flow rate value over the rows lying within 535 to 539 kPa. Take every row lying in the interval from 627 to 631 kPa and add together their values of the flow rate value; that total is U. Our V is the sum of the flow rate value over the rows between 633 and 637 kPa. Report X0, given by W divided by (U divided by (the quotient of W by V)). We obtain 0.79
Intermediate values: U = 126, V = 120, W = 109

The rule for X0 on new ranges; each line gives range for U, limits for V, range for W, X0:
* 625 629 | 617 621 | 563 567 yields 1.11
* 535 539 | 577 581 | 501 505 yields 1.13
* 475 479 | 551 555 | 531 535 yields 1.06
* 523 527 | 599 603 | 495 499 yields 1.16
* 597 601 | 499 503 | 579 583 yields 0.99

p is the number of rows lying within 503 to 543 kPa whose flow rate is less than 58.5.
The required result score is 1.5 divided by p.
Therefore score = 0.075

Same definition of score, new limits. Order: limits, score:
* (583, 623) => 0.107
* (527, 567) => 0.115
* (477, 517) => 0.075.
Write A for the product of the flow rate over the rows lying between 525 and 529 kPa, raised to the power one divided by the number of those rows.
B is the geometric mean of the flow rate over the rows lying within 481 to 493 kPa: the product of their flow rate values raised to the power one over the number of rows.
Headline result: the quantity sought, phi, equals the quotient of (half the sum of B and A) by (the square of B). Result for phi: 0.0199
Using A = 51.1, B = 50.5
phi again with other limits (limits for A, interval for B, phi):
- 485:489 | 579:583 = 0.0183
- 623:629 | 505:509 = 0.0189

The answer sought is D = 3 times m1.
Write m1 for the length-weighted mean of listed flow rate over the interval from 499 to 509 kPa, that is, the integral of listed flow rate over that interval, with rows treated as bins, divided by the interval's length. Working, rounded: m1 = 55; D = 166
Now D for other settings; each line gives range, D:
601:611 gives 173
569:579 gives 177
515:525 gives 129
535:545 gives 166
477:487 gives 150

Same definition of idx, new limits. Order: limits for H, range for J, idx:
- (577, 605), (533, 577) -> 573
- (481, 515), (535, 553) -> 528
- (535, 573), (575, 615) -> 586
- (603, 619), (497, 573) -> 580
